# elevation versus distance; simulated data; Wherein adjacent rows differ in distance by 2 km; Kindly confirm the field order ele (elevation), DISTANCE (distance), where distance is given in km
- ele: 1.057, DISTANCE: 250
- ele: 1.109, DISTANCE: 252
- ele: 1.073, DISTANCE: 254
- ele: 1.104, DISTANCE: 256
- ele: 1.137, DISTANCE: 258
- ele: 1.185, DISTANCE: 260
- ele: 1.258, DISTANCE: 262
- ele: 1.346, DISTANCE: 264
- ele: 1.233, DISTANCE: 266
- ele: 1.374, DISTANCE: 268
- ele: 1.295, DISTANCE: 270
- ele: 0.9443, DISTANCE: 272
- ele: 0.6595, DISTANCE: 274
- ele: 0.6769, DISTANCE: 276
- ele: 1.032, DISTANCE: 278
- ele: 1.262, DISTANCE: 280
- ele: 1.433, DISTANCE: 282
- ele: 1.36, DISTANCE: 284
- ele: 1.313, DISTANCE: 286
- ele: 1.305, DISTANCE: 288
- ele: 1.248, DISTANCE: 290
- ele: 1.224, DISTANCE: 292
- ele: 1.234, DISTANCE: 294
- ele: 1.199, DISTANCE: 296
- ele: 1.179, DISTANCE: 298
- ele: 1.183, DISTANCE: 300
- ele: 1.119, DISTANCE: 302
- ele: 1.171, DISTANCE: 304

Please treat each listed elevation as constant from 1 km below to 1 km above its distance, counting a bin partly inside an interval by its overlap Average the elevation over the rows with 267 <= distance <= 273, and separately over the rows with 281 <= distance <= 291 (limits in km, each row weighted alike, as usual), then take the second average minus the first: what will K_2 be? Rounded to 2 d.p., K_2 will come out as 0.13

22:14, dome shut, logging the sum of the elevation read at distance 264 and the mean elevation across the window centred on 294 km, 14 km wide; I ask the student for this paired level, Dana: 2.57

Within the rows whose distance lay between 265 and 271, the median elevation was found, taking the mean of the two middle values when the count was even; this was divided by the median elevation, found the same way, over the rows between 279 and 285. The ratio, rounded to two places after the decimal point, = 0.95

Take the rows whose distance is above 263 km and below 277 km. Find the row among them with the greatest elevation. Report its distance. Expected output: 268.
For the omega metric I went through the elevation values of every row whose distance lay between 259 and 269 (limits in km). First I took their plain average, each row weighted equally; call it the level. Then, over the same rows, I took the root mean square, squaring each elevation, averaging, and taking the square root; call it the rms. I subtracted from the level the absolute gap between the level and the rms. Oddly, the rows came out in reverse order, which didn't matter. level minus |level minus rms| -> 1.28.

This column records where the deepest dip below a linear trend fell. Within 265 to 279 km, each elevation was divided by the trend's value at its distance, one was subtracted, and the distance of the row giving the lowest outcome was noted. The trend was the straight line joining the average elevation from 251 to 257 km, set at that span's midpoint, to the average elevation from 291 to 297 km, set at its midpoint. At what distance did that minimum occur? 274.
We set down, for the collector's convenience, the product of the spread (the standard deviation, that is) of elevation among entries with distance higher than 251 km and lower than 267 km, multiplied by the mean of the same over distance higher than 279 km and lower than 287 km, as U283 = 0.12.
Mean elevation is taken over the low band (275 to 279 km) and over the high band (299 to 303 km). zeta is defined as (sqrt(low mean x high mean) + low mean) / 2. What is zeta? 0.92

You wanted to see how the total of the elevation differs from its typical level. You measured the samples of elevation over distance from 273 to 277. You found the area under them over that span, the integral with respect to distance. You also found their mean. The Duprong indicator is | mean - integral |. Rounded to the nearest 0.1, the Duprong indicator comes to 2.0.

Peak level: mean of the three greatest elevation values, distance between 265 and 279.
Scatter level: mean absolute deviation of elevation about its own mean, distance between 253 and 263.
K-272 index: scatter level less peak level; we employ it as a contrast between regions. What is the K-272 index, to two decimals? -1.24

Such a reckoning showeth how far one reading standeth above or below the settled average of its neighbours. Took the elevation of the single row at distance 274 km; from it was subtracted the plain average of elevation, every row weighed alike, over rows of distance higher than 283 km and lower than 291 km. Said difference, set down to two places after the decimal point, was -0.65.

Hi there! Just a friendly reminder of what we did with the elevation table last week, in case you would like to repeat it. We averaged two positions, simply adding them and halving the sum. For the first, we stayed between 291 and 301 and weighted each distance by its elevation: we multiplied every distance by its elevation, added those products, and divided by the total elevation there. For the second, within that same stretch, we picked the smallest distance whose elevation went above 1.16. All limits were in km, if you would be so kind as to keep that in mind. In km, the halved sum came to 294.0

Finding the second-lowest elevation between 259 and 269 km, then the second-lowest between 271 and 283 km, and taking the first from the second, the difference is -0.56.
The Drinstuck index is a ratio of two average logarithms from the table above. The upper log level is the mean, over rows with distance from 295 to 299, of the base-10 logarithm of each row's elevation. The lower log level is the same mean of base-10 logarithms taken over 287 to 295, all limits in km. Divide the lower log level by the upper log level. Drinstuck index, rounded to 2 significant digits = 1.3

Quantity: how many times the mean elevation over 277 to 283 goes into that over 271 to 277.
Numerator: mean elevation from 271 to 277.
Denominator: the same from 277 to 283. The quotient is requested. 0.61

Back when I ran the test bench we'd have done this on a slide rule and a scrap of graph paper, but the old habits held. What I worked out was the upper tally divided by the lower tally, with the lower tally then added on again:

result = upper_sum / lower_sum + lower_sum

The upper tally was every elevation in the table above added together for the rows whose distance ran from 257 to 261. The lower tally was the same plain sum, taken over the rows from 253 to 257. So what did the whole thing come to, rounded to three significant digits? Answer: 3.24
